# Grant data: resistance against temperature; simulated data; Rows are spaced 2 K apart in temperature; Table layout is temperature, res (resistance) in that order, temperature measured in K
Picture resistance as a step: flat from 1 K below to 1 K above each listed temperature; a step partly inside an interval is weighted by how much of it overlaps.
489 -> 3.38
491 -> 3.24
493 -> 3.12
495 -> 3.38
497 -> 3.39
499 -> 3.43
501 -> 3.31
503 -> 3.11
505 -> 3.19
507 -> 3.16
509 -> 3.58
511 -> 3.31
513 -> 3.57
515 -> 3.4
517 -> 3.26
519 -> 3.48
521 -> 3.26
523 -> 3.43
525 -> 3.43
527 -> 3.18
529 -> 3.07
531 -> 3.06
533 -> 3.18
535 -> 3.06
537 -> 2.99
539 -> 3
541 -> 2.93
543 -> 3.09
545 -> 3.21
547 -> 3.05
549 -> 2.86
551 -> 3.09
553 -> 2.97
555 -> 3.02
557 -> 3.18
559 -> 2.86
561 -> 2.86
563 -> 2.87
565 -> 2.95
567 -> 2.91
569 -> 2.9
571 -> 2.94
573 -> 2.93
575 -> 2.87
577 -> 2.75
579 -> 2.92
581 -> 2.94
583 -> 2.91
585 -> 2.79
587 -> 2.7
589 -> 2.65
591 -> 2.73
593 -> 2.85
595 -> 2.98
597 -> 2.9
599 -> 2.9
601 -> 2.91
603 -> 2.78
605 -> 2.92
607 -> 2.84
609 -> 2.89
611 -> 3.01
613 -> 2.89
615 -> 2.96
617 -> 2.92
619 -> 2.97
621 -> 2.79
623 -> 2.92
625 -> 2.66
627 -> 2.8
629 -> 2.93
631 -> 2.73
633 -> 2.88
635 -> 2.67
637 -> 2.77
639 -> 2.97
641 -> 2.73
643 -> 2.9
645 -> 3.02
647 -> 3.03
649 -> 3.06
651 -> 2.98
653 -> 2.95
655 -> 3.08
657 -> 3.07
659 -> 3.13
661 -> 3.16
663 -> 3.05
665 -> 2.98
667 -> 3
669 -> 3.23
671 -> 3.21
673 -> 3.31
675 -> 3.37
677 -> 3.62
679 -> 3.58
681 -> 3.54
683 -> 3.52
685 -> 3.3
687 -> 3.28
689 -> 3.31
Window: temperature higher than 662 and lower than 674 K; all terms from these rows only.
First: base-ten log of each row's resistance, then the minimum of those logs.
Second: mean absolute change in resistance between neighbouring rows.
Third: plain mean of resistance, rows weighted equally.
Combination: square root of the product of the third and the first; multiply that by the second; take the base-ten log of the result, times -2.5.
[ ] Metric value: 2.4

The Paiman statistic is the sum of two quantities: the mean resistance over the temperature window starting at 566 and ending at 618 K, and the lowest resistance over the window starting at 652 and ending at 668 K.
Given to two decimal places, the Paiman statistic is 5.82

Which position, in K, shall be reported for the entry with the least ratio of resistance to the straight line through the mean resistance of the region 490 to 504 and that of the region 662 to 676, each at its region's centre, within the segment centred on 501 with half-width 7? 503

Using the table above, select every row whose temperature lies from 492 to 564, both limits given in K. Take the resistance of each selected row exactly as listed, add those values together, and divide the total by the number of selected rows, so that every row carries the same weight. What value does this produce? 3.176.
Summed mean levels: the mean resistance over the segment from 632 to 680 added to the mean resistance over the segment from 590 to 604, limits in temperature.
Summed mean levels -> 5.94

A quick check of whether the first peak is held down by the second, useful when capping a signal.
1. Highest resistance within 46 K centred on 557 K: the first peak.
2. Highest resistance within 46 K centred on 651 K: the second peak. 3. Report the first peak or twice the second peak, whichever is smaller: 3.2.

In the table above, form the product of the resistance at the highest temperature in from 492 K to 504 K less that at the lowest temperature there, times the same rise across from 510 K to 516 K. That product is -0.001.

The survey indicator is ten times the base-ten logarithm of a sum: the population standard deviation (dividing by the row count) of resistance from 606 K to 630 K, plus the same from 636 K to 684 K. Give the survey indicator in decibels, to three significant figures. -4.80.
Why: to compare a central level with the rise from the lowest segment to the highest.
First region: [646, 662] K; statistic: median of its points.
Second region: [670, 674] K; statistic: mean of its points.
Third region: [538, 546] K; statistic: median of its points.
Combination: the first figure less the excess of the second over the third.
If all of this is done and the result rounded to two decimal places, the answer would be 2.85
